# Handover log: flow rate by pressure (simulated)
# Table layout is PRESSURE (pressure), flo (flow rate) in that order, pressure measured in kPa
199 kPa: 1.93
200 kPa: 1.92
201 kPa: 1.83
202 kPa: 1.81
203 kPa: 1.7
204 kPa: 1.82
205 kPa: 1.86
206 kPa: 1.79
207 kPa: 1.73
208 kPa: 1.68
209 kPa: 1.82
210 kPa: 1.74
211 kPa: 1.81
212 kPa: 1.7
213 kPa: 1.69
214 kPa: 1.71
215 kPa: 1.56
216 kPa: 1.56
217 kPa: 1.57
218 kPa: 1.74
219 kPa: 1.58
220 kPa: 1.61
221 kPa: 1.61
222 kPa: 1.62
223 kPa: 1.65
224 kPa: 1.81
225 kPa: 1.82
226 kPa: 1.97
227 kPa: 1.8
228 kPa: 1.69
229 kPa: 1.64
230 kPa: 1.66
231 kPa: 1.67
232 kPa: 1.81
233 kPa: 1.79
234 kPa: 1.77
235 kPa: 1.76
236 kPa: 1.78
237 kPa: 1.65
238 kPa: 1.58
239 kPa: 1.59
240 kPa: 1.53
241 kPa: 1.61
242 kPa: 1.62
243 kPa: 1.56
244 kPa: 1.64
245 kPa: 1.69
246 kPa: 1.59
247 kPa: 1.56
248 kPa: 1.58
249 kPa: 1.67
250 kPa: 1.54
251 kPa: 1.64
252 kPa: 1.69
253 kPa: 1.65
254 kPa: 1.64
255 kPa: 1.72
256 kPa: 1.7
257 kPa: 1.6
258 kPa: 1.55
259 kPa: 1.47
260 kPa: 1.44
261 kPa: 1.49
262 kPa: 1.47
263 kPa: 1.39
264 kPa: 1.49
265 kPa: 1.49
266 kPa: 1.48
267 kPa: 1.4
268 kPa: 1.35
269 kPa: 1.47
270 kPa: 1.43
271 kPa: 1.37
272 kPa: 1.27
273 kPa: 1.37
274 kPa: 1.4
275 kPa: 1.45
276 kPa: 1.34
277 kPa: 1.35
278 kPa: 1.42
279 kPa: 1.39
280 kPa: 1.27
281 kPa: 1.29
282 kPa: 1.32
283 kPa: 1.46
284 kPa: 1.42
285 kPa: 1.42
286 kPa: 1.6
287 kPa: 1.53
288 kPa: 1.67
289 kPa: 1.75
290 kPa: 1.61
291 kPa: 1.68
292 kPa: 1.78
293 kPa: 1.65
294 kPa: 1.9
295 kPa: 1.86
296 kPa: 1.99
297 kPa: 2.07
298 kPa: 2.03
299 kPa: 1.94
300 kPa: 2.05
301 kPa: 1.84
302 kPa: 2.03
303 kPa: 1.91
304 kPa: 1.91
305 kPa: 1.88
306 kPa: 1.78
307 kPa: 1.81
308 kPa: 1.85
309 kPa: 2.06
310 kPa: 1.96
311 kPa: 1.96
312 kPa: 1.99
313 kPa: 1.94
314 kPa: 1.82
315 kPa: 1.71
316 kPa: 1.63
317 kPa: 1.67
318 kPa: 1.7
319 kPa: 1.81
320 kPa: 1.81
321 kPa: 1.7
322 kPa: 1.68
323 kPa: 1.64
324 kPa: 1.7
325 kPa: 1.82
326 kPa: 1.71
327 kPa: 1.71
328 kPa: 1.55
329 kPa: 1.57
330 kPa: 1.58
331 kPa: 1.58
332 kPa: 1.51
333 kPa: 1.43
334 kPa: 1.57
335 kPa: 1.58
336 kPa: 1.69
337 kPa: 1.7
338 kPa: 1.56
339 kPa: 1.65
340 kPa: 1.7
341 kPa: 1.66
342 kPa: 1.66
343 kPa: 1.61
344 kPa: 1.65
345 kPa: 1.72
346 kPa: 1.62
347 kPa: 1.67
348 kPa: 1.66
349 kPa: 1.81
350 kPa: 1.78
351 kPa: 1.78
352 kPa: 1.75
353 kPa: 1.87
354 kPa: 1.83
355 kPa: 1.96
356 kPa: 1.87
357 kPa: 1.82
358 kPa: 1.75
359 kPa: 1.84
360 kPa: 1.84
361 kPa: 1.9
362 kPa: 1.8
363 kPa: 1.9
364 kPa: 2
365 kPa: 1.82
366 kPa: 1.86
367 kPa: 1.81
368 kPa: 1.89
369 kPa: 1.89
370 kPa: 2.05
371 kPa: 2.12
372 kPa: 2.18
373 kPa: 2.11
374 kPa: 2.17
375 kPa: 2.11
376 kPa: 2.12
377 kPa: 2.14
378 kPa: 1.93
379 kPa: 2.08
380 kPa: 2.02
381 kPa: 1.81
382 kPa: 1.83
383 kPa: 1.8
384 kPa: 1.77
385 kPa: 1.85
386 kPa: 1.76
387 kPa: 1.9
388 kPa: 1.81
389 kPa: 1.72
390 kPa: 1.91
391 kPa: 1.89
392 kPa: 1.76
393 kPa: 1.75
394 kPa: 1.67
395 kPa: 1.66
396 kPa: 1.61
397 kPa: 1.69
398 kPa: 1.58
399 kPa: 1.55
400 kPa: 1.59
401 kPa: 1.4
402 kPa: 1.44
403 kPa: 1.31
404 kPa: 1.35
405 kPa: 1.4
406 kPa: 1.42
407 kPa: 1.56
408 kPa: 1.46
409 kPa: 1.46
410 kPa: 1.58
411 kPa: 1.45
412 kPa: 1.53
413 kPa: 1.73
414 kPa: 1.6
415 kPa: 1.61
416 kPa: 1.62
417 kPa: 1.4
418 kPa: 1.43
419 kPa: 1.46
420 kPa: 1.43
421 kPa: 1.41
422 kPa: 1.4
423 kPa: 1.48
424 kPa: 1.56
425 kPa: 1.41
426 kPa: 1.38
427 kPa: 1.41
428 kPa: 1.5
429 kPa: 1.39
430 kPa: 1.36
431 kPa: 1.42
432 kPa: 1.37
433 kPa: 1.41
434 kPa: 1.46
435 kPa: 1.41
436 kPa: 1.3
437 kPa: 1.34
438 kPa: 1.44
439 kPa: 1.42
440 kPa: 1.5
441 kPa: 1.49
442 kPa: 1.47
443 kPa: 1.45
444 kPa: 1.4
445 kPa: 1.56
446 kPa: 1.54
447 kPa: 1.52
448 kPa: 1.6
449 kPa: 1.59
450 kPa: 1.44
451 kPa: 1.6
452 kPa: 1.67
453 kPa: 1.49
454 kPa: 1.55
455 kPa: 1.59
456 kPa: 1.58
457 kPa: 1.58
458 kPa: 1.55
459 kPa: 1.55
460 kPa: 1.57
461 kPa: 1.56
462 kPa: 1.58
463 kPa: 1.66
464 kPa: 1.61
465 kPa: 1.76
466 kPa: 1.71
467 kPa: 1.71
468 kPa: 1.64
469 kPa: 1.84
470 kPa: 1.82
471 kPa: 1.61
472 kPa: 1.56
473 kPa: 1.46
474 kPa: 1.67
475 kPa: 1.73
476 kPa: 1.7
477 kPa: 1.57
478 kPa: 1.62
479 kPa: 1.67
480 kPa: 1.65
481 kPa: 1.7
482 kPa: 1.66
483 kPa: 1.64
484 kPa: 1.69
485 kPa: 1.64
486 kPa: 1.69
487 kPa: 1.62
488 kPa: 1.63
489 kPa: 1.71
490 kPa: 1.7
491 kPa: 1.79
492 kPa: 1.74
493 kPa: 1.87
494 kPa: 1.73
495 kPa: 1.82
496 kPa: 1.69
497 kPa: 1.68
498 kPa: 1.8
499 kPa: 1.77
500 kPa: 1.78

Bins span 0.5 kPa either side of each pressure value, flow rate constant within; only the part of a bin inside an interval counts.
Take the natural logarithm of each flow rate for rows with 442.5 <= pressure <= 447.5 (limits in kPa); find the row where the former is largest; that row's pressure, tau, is 445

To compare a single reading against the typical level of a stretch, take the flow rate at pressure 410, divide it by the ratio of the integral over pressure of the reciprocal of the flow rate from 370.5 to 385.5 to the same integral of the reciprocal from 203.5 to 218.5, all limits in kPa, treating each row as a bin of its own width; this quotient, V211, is 1.84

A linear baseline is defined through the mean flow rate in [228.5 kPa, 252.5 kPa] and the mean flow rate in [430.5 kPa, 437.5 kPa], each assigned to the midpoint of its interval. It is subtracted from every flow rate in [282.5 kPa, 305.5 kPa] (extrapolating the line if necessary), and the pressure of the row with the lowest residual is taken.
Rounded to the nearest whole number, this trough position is 284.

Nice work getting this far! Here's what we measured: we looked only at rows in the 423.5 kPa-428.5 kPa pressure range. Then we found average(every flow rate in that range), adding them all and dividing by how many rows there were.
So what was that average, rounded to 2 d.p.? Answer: 1.45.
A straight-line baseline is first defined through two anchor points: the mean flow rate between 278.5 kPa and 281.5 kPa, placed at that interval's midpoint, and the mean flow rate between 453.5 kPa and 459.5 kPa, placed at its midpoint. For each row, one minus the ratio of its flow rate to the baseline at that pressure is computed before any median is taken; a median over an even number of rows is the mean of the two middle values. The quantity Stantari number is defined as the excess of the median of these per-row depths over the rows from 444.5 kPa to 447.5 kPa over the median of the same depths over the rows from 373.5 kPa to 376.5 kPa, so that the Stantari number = 0.5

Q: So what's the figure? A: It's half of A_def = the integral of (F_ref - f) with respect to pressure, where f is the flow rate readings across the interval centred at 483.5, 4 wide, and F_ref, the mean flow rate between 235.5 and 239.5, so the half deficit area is 0.0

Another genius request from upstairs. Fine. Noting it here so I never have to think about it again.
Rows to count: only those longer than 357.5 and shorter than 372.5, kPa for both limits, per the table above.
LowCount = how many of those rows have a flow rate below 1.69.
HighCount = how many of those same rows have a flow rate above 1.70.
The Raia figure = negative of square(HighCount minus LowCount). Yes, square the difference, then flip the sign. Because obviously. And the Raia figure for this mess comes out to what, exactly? -225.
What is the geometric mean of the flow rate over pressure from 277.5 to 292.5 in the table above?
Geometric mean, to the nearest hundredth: 1.50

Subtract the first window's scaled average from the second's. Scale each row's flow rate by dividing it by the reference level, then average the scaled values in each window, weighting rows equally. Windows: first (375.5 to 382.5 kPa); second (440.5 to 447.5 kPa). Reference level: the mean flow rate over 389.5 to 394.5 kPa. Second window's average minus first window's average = -0.28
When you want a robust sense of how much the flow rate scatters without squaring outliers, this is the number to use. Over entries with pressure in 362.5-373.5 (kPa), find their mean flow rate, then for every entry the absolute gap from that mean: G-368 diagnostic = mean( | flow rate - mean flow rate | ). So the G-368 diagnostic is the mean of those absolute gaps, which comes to 0.114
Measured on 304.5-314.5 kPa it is 0.077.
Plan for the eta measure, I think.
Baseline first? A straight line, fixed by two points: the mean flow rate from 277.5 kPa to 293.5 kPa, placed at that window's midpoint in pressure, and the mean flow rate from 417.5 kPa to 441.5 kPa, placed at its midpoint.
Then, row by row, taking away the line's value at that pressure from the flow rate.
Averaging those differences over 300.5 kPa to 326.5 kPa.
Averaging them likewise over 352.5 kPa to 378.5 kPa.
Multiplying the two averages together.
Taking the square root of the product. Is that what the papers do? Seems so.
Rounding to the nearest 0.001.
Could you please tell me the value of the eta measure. 0.393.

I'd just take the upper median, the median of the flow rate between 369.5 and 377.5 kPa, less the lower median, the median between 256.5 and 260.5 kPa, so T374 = 0.61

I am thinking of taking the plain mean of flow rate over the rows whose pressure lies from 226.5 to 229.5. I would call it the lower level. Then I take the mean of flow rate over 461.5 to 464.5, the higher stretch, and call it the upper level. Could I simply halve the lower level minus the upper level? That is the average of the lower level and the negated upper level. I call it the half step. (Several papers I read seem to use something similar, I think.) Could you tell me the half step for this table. 0.05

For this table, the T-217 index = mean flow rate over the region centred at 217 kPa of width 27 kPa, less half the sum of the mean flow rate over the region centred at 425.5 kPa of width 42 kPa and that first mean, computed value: 0.13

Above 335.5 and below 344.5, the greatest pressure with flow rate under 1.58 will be 338 kPa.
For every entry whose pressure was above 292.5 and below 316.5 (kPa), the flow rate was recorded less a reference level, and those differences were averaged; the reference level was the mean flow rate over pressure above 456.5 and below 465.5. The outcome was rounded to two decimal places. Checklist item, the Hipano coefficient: 0.30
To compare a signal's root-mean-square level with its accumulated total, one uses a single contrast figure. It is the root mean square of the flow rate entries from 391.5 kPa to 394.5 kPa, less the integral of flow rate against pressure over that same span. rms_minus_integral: -3.45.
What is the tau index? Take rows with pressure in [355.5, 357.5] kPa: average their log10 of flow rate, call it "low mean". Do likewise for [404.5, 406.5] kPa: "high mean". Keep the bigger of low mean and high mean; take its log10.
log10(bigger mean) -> -0.58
